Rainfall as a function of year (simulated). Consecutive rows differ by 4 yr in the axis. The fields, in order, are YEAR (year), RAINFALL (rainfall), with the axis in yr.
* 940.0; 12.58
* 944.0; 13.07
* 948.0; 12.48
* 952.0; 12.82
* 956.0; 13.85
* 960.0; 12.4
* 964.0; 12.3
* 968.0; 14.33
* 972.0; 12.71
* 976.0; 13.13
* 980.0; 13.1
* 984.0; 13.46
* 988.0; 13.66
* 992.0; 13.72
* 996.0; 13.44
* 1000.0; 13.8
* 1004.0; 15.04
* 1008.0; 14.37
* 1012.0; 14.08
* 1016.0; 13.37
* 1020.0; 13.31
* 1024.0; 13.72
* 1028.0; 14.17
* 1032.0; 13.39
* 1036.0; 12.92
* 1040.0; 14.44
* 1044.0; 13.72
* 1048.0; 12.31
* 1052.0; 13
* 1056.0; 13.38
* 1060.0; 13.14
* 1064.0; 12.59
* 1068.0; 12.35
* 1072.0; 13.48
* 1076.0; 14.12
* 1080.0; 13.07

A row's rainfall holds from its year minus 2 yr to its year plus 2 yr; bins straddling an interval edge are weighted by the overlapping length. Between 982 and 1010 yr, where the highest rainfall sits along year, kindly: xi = 1004.0 yr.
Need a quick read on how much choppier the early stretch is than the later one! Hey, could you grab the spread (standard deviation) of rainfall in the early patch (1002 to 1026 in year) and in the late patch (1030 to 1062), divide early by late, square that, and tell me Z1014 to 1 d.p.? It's 1.1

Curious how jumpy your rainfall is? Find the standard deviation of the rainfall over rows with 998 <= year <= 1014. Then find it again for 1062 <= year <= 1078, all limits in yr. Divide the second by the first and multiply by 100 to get 154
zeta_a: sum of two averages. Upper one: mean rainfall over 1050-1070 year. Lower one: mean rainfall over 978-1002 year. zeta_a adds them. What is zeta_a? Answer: 26.4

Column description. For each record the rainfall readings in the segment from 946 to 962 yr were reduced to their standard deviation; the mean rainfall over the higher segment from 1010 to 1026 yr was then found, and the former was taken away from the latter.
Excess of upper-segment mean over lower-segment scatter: 13.0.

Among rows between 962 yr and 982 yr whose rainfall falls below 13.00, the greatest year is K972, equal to 972.0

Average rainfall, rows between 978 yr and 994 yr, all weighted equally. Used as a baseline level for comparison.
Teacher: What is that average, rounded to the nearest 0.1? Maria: 13.5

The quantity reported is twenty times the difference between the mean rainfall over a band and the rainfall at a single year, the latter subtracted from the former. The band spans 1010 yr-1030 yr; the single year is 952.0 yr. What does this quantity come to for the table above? 18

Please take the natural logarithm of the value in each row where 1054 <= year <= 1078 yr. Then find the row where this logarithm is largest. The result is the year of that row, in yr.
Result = 1076.0 yr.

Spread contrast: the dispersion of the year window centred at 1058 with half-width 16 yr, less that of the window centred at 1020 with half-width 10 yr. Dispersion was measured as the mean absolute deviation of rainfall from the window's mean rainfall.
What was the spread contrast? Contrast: 0.12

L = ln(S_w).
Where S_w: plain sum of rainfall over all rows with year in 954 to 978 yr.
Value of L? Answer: 4.37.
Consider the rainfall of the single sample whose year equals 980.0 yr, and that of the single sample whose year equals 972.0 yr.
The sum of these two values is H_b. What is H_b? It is 25.8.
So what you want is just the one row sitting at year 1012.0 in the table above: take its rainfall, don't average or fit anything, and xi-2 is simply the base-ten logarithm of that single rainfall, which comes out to 1.15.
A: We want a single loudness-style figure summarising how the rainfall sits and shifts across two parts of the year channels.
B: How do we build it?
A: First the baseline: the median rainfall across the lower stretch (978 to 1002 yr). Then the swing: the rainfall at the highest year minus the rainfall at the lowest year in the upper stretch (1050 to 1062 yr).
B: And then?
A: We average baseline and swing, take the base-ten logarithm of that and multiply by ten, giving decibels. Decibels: 8.4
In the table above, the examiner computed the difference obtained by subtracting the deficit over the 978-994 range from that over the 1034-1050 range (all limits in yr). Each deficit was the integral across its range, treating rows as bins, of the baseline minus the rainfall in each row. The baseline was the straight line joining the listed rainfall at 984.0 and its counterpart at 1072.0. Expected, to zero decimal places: 2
